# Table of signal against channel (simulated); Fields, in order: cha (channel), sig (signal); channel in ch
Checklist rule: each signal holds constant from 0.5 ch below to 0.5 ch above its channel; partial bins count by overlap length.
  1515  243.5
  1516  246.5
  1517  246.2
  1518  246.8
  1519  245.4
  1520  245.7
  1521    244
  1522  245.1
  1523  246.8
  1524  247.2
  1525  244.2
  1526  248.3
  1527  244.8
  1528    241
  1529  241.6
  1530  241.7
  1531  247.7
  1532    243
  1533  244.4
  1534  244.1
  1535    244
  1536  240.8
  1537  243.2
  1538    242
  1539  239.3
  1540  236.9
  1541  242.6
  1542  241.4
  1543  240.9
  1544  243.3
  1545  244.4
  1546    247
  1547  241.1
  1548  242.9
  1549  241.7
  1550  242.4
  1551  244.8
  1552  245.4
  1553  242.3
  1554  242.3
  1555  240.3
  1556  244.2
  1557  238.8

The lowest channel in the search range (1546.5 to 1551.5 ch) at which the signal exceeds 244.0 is 1551 ch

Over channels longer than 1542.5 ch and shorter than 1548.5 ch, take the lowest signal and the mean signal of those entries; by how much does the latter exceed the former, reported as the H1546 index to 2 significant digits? 2.4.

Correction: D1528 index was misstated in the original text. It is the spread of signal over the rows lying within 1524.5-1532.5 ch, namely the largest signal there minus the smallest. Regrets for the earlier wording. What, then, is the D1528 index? 7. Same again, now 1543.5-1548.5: 6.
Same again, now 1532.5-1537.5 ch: 4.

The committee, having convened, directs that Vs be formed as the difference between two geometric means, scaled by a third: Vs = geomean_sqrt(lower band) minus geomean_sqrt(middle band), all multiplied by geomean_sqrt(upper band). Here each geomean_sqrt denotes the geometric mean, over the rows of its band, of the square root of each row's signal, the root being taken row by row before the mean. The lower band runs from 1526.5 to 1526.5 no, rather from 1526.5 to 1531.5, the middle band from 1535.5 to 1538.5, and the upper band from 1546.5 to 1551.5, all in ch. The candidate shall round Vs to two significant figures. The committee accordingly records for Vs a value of 0.67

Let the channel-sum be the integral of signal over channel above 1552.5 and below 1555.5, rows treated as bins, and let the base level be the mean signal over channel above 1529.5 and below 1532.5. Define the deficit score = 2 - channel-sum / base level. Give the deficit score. -0.969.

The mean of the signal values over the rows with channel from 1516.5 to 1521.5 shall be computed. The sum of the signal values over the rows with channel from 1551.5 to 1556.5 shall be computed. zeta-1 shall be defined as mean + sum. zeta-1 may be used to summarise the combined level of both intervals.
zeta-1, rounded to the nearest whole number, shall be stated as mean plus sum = 1460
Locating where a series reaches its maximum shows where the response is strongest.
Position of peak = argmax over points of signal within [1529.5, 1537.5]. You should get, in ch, 1531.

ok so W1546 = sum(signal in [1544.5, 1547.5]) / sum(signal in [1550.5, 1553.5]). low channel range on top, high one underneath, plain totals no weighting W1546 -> 1.000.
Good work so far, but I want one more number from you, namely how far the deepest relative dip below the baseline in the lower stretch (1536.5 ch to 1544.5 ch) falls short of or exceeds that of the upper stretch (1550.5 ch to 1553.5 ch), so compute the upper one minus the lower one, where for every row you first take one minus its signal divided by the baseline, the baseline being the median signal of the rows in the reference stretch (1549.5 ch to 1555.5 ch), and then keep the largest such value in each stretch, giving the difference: -0.022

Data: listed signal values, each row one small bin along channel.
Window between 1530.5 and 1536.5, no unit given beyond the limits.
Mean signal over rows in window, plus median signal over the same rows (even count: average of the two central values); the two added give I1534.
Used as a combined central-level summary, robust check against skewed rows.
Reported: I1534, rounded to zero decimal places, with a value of 488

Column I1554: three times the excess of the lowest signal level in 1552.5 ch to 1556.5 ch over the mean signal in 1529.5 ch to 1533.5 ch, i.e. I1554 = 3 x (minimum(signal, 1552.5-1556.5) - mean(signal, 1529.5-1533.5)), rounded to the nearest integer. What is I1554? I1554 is -12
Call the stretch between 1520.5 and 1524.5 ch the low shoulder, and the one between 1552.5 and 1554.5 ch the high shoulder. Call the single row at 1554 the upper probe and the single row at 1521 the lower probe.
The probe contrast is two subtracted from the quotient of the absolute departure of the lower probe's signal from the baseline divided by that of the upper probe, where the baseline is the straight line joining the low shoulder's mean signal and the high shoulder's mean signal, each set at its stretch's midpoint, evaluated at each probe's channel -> 33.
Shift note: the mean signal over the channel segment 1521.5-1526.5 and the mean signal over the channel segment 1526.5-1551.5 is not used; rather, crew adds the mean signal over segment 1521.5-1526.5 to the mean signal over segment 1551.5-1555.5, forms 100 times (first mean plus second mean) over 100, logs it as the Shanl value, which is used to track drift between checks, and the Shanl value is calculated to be 489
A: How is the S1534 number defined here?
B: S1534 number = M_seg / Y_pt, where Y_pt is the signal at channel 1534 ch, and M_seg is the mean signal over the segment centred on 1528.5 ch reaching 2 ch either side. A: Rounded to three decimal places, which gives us 0.993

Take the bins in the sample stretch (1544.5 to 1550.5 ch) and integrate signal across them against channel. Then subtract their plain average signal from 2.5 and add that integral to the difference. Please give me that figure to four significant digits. 1219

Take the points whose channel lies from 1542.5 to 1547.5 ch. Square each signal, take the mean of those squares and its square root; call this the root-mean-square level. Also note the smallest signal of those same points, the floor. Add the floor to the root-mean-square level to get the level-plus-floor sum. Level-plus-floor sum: 484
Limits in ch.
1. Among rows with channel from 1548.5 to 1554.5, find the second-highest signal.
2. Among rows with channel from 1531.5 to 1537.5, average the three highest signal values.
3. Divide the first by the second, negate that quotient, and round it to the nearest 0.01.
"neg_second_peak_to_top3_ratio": -1.00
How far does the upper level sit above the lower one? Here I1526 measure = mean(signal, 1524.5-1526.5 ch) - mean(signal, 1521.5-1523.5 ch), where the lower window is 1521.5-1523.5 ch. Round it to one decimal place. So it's 0.3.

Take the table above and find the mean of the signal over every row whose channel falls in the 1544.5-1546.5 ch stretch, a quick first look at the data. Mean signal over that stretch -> 246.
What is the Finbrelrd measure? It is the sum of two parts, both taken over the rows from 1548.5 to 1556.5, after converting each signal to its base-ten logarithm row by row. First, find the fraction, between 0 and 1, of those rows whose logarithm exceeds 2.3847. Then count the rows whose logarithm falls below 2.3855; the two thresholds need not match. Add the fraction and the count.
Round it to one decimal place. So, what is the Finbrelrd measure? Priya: 5.4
